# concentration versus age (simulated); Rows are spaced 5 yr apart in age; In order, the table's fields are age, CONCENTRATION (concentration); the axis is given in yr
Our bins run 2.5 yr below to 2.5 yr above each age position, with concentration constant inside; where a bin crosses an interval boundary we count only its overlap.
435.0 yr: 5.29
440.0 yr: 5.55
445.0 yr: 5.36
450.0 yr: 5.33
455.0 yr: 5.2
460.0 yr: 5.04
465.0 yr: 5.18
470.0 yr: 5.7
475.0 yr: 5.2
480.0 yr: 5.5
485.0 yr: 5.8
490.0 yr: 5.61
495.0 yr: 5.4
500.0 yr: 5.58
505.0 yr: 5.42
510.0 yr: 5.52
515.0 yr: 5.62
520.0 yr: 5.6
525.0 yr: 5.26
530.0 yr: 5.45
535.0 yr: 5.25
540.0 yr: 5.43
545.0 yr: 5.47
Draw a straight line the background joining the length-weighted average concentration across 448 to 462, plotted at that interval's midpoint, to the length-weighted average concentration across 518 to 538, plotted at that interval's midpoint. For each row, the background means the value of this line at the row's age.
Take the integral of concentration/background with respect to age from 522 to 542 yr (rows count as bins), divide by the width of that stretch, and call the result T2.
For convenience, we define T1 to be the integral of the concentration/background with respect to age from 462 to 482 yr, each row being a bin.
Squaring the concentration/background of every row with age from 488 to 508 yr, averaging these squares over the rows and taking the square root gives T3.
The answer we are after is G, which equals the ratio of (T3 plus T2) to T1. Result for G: 0.099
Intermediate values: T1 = 20.6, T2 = 0.99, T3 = 1.04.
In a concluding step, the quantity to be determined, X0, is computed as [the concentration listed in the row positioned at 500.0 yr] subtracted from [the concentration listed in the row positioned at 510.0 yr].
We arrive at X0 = -0.06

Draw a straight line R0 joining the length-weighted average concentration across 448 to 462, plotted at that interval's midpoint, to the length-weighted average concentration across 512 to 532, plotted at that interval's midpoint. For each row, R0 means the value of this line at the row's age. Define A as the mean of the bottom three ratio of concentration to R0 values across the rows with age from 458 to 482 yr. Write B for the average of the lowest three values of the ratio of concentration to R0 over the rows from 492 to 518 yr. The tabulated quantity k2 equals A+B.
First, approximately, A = 0.98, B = 1.01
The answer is 1.99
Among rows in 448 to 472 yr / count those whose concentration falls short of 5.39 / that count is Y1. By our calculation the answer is 4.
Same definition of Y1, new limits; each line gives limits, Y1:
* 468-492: 1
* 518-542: 2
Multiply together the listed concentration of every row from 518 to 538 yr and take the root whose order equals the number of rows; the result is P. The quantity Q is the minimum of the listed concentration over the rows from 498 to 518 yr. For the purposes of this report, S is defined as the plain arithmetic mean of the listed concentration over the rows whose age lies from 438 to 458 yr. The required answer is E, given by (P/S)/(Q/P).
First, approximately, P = 5.39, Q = 5.42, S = 5.36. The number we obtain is 1.00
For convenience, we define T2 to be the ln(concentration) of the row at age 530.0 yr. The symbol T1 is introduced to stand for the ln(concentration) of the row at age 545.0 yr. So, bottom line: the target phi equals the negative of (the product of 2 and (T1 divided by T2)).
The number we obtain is -2.00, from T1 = 1.70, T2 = 1.70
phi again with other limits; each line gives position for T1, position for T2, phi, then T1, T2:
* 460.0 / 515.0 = -1.87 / 1.62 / 1.73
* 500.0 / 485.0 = -1.96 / 1.72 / 1.76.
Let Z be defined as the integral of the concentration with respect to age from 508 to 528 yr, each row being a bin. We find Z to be 110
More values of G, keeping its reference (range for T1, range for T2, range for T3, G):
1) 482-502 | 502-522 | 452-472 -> 0.097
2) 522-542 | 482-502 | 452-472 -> 0.104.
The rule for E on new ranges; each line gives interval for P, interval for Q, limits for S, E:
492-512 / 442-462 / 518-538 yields 1.11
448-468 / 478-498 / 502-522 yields 0.90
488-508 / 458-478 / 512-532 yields 1.10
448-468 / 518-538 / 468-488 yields 0.92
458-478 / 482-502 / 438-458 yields 0.96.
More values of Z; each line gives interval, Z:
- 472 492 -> 111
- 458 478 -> 106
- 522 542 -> 107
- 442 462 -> 105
